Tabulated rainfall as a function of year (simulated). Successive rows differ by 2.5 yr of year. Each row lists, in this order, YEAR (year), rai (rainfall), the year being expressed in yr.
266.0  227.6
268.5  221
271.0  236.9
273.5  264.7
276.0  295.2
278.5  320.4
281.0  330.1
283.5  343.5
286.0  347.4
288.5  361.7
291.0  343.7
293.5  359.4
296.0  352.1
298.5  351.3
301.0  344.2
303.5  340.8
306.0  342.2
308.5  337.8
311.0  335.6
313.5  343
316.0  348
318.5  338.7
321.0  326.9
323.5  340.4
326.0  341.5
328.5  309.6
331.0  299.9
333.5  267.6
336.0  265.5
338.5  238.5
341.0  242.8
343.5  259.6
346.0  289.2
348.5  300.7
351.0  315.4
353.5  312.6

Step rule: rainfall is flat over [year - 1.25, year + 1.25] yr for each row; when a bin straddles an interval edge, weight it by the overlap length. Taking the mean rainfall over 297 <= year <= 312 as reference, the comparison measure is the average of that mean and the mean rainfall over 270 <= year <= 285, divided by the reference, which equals 0.94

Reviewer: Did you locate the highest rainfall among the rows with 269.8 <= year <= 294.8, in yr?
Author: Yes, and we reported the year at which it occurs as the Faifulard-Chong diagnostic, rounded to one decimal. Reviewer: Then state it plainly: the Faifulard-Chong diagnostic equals 288.5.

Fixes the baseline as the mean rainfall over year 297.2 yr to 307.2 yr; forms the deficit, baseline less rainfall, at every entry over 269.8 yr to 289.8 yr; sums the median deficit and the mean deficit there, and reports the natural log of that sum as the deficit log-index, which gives 3.9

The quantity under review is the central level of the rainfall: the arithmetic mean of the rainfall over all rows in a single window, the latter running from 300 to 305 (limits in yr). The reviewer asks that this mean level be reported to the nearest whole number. 342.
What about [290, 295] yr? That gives 352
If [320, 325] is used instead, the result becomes 334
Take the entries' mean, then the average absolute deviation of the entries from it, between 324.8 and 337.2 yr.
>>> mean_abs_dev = 24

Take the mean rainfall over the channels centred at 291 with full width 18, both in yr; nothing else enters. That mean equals 351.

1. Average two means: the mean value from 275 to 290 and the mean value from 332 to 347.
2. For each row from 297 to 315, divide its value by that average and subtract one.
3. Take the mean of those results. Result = 0.15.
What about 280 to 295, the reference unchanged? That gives 0.17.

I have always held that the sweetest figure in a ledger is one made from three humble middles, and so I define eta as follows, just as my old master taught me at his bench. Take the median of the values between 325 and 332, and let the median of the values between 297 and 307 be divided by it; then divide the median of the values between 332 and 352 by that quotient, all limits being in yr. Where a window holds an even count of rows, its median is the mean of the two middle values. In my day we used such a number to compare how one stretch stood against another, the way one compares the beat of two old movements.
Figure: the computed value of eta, 240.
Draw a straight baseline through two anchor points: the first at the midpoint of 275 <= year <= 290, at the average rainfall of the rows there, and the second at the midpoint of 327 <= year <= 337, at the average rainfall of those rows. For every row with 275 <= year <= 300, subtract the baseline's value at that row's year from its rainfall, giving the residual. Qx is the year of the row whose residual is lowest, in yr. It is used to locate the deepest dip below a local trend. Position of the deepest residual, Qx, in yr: 276.0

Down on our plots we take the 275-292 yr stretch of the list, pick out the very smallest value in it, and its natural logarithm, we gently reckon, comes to 5.688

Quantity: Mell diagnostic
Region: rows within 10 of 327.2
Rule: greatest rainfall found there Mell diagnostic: 341.5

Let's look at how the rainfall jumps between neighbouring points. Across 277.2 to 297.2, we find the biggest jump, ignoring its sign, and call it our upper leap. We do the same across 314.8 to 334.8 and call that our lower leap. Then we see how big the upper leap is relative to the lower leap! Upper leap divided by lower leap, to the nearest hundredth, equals 0.56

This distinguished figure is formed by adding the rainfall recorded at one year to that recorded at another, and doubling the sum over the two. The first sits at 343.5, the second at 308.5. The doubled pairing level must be 1195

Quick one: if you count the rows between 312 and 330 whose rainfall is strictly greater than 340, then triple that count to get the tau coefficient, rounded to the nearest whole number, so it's 12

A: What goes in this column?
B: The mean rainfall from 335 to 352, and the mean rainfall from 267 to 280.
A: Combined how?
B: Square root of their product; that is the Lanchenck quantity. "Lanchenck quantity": 270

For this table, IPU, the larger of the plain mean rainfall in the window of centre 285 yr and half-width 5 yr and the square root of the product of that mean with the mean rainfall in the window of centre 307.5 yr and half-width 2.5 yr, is 346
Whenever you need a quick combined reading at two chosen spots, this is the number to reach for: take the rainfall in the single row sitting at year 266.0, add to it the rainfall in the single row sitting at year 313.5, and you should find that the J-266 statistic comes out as 571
